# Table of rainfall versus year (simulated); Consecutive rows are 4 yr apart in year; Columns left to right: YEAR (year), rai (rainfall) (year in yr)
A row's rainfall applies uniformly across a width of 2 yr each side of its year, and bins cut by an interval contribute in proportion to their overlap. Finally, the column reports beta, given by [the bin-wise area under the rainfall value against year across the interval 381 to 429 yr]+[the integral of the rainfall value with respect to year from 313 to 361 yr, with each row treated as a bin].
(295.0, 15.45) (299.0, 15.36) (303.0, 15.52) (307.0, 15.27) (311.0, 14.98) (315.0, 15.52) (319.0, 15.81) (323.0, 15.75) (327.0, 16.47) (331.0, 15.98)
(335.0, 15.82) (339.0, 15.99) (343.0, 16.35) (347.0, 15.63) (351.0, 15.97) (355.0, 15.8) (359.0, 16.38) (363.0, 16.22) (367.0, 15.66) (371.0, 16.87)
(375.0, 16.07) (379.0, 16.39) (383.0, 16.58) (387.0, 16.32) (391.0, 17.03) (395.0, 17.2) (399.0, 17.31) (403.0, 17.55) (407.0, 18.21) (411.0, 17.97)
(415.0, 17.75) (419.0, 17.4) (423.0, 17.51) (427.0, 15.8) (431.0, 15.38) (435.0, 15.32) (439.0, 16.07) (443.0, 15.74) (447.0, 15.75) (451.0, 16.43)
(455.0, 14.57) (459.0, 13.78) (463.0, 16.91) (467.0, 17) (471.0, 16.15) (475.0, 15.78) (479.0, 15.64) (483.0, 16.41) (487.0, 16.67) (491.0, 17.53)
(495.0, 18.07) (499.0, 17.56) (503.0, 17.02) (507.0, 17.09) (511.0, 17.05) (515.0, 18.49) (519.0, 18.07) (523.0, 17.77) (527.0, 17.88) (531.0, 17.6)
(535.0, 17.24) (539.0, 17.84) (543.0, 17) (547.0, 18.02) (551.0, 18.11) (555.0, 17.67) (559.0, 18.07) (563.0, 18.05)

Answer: 1592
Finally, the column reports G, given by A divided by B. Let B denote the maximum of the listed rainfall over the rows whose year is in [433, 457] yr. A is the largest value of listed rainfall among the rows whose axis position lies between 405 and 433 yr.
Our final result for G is 1.11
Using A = 18.21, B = 16.43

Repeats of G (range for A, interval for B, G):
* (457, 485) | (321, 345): 1.03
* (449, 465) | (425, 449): 1.05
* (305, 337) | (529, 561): 0.91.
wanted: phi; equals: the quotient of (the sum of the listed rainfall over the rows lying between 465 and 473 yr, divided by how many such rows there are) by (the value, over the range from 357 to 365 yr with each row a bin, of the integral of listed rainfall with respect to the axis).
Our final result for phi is 0.127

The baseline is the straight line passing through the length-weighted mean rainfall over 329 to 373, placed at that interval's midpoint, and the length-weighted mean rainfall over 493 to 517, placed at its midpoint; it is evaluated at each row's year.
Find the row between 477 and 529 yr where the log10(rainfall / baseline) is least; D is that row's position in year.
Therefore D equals 479.0 yr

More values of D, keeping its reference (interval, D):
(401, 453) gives 435.0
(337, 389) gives 367.0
